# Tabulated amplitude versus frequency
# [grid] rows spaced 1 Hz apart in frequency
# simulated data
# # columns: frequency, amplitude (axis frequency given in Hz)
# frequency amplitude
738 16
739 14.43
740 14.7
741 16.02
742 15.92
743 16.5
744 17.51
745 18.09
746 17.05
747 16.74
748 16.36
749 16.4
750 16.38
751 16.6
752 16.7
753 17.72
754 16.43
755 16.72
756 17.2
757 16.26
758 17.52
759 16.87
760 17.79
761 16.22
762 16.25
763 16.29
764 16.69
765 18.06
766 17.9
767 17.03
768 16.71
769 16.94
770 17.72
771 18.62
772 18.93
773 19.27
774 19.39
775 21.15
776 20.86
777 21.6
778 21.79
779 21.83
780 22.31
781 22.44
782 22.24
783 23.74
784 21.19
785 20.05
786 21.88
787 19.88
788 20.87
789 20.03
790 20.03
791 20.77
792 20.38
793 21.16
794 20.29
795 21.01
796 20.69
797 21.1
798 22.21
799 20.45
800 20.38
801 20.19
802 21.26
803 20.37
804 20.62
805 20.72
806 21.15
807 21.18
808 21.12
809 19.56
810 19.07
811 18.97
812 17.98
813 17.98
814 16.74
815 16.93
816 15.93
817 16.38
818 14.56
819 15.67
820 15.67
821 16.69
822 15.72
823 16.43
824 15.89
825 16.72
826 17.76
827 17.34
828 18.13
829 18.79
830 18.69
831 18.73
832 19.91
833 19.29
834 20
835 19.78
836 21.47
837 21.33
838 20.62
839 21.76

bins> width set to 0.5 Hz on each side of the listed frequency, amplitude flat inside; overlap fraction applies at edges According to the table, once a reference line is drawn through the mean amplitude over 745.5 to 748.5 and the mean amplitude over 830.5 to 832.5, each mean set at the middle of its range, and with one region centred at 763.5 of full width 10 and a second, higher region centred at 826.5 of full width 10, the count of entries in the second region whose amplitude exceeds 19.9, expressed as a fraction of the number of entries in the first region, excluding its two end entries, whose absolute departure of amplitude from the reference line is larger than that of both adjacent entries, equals 0.0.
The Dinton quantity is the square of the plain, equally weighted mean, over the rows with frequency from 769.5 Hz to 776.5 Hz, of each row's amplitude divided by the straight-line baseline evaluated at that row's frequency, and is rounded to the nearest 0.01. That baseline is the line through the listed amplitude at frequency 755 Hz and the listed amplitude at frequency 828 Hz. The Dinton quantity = 1.29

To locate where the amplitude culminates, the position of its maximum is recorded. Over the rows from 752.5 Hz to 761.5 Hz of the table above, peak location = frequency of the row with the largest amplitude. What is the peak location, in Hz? 760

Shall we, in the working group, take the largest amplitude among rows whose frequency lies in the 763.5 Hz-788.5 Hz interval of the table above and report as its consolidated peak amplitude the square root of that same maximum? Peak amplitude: 4.87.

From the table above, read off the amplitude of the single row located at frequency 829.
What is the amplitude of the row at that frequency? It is 18.79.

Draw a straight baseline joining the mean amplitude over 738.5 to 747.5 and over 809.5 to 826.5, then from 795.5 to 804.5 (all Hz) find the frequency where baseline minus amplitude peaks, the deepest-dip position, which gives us 801 Hz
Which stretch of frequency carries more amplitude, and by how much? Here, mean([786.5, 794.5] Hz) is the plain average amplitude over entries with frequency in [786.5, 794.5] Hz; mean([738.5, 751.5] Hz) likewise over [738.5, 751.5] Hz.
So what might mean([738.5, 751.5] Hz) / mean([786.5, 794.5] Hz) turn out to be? 0.80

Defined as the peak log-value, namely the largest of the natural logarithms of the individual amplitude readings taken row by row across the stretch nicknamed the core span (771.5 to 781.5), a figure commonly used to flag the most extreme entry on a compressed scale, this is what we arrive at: 3.11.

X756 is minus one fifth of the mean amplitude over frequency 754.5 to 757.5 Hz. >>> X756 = -3.35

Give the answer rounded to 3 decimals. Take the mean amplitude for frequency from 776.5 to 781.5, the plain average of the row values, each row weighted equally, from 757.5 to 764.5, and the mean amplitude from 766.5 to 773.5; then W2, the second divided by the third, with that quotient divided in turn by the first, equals 0.043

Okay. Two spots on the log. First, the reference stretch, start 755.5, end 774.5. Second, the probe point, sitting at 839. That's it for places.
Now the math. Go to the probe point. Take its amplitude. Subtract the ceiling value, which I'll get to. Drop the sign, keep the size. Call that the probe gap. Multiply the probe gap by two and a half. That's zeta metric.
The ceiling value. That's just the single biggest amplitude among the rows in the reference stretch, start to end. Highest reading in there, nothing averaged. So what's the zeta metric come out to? 5.9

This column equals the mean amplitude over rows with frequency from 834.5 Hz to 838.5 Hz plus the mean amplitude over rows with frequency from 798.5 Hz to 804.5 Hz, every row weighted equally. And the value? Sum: 41.3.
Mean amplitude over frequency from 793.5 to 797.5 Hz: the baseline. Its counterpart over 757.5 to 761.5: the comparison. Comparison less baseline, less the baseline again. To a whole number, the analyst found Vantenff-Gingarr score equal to -24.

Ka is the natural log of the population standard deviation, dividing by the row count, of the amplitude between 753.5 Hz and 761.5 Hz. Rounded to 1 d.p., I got -0.6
